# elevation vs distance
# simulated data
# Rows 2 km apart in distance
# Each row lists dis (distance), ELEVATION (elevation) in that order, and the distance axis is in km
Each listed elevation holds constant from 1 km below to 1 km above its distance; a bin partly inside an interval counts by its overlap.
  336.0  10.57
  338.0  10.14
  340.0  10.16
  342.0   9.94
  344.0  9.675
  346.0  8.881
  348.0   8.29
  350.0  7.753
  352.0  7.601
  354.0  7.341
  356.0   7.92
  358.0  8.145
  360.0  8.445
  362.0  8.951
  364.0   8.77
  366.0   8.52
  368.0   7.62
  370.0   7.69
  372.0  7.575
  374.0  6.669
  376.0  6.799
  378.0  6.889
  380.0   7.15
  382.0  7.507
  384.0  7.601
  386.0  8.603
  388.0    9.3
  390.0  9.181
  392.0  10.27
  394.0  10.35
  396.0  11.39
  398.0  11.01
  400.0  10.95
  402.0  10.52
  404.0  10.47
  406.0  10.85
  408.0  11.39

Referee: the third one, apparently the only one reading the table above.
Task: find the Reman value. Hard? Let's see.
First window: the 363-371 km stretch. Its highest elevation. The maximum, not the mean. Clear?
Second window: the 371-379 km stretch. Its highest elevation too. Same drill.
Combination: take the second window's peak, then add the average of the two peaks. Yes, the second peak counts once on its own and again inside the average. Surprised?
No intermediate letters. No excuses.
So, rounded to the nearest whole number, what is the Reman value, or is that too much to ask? 16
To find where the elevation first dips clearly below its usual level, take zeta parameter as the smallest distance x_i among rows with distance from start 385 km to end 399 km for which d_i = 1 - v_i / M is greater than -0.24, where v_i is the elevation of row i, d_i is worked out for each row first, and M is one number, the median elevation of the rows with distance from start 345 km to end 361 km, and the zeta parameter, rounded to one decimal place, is 386.0 km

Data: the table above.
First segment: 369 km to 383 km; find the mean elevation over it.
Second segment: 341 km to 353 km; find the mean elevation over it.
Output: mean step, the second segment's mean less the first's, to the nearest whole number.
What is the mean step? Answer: 2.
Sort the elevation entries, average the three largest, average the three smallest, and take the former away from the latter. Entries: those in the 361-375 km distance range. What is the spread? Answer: -1.46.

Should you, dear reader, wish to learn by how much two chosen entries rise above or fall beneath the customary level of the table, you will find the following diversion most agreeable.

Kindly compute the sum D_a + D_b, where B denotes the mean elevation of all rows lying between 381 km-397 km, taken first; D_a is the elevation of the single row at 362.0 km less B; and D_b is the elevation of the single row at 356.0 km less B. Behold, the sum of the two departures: -1.7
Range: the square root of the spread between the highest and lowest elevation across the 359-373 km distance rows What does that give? 1.17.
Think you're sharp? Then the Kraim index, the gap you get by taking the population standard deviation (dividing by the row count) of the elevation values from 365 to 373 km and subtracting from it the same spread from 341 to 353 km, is -0.5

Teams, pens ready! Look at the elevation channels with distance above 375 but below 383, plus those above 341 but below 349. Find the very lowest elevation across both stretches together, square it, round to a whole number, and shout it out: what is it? 46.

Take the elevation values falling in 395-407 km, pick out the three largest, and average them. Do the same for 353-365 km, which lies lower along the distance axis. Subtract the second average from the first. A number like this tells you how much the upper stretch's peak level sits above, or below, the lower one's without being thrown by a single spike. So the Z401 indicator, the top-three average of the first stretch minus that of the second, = 2.4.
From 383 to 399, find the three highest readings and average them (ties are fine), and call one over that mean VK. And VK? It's 0.09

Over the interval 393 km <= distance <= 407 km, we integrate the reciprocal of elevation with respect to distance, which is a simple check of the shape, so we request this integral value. 1.30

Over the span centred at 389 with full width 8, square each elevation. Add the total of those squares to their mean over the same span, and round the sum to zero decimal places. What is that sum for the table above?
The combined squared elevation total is 438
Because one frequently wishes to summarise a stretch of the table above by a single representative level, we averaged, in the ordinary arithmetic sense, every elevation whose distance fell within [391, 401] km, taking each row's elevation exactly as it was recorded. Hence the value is 10.8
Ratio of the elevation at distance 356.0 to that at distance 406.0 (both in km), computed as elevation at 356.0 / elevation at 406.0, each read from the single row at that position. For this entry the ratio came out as 0.73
